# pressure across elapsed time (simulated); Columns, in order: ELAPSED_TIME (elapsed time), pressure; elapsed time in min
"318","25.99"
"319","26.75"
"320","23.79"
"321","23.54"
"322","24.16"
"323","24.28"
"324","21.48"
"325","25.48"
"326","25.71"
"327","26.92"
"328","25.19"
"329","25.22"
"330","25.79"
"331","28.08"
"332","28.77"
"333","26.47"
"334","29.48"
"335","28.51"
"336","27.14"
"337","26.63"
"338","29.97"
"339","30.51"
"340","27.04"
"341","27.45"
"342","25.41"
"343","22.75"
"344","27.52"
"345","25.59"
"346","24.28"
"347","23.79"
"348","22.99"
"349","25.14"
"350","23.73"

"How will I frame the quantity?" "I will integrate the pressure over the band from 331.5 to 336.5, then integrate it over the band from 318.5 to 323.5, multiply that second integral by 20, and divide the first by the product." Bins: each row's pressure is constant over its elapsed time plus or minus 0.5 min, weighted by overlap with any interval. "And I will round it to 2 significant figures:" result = 0.057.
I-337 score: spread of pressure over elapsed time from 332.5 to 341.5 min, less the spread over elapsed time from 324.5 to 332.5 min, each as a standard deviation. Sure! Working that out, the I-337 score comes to 0.2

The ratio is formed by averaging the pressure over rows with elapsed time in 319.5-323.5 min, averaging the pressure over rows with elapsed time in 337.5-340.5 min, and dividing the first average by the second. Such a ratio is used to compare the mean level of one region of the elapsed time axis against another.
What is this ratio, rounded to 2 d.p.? 0.82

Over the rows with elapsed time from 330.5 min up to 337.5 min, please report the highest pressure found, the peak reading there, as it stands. 29.48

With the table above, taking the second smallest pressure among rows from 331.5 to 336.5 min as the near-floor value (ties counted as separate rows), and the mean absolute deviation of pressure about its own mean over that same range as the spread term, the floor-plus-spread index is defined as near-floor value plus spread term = 28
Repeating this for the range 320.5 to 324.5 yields 24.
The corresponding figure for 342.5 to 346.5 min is 26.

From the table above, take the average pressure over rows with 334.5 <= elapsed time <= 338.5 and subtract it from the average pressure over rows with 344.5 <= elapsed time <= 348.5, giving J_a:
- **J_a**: -4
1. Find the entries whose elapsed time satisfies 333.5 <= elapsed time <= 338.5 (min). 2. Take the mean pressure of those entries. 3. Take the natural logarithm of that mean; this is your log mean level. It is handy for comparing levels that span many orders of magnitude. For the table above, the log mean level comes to 3.34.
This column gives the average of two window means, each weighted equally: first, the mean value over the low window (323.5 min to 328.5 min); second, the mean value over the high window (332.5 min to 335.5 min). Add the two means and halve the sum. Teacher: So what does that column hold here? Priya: 26.6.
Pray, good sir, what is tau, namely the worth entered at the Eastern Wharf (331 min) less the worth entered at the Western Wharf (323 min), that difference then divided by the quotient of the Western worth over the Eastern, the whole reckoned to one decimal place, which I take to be 4.4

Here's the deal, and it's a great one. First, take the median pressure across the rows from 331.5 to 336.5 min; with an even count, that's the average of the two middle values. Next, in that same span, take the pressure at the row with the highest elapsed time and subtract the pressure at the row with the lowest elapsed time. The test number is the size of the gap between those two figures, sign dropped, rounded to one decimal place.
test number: 30.1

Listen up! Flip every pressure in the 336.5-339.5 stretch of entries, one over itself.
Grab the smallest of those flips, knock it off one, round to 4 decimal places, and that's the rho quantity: 0.9672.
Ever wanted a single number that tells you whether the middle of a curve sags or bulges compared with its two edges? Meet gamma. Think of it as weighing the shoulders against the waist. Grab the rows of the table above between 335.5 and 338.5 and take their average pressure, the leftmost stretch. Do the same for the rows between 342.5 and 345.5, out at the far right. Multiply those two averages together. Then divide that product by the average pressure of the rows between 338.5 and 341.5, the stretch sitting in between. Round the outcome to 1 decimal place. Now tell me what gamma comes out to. 24.9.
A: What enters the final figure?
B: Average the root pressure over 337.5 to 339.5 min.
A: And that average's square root 2.35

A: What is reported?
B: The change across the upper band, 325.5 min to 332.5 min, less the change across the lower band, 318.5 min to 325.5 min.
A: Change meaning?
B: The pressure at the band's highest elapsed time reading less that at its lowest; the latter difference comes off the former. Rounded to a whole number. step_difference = 4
